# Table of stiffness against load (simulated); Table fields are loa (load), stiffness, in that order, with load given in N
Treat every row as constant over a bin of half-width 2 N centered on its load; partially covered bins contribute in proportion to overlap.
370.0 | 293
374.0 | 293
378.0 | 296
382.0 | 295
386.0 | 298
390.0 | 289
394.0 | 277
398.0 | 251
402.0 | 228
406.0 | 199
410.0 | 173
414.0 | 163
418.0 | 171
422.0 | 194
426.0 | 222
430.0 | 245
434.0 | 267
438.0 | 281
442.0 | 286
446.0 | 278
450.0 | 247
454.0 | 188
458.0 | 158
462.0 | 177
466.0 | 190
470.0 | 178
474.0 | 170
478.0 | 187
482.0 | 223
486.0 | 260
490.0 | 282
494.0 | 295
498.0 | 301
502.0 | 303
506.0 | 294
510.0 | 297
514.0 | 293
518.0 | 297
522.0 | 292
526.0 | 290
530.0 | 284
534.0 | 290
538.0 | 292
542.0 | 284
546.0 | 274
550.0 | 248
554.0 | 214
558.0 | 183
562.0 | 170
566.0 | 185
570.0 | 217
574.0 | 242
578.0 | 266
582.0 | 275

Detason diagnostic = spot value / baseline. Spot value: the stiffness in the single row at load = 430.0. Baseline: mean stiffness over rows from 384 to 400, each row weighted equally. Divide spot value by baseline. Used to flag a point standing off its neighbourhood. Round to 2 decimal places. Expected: 0.88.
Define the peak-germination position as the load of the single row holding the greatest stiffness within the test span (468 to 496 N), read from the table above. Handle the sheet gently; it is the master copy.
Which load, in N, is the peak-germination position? 494.0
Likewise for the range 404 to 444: 442.0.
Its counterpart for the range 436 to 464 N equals 442.0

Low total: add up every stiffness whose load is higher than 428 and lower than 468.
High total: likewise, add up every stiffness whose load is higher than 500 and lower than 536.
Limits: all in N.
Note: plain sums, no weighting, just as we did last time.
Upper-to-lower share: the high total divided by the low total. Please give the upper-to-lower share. 1.1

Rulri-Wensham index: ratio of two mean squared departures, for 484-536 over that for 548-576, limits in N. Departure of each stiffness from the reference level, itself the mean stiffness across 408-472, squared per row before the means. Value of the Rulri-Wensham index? 7.5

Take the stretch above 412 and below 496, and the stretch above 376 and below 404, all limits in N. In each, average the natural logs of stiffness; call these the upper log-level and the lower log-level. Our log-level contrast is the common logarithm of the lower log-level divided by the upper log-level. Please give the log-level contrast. 0.019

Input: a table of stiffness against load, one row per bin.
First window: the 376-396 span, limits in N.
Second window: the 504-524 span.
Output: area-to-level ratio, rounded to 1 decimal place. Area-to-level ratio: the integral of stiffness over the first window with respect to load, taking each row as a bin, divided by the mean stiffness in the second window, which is 19.8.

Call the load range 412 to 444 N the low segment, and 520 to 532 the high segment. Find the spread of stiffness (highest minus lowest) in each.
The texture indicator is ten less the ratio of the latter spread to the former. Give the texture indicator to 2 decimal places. 9.93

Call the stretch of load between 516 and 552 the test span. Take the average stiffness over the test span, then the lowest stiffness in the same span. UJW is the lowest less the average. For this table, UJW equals -35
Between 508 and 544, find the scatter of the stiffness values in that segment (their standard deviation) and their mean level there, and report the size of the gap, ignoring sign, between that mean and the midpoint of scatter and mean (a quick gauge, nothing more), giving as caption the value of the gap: 143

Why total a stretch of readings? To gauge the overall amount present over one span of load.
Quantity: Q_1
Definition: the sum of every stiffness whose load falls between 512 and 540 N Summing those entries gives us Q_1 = 2038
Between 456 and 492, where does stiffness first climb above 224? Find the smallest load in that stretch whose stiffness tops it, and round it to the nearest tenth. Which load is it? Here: 486.0 N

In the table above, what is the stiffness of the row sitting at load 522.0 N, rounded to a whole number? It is 292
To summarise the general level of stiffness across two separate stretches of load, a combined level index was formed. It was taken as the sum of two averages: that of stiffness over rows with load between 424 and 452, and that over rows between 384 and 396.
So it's 549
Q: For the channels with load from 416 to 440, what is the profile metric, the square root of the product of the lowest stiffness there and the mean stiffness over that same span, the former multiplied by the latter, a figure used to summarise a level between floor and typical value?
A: 198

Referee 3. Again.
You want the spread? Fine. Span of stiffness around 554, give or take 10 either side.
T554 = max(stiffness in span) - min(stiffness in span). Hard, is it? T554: 104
